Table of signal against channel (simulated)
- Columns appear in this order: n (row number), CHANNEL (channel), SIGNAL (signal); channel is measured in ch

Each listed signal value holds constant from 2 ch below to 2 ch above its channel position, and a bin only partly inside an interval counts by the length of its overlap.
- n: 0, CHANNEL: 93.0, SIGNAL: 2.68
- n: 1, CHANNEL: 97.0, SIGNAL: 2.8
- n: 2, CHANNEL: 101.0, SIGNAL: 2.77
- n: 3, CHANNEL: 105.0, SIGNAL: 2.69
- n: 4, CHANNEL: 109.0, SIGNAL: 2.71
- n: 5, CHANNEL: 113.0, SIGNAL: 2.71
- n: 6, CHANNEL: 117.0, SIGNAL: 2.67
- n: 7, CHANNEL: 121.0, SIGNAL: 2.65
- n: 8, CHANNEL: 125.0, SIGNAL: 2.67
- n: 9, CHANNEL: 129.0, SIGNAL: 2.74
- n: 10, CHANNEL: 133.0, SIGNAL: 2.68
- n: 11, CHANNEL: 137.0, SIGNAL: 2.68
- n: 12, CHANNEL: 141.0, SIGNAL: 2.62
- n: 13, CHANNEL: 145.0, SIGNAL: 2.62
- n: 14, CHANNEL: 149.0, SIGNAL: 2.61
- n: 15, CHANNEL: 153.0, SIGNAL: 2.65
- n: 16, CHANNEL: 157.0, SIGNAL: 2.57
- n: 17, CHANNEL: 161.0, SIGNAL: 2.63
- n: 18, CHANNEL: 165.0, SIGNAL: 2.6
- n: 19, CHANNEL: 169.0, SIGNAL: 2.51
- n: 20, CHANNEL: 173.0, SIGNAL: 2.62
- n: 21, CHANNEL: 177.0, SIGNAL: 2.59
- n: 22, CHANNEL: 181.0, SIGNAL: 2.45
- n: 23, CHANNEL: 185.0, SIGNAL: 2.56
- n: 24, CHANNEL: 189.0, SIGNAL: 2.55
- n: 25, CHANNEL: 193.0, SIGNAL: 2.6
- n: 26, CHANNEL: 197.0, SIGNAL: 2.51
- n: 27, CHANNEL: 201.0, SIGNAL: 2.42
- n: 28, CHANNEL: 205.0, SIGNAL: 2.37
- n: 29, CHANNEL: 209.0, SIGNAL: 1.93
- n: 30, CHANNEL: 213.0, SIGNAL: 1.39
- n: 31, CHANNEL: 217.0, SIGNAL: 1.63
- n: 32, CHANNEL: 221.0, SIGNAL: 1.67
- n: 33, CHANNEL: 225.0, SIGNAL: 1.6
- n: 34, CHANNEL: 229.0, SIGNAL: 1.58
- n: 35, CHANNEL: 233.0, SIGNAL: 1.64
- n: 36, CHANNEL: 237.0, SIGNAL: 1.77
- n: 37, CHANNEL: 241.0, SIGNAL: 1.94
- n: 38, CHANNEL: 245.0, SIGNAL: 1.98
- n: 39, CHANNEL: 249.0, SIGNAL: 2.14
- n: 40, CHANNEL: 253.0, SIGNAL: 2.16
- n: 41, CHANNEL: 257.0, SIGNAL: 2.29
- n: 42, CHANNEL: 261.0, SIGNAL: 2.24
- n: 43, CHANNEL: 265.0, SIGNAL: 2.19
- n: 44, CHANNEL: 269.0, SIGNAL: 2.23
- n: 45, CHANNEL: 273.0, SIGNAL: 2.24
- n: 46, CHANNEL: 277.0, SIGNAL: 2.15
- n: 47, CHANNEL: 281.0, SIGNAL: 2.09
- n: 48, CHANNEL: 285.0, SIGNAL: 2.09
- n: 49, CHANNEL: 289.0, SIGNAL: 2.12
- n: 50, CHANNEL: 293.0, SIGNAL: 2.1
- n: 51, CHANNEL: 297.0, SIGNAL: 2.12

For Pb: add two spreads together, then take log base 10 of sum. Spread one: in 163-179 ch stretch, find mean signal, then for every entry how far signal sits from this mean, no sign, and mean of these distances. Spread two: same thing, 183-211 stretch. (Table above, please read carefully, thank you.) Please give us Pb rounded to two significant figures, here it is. -0.72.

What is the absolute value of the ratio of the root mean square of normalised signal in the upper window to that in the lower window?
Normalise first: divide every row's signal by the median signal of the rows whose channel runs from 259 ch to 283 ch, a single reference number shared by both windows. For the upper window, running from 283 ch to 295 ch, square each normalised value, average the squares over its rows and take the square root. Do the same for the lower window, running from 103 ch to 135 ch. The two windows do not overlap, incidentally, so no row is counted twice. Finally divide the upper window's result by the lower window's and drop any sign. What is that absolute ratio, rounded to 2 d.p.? 0.78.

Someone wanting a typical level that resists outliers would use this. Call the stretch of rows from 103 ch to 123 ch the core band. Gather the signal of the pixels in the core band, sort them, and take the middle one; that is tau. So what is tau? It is 2.69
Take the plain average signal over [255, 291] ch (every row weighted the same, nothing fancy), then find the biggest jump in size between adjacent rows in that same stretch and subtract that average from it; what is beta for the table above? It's -2.1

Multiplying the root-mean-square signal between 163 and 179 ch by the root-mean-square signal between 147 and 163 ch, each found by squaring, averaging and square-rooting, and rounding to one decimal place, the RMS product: 6.7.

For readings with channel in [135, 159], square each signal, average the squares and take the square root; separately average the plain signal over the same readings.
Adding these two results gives 5.25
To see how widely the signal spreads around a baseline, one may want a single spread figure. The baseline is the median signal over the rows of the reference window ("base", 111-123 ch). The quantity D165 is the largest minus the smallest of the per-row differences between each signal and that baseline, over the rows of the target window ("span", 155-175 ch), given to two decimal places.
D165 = 0.12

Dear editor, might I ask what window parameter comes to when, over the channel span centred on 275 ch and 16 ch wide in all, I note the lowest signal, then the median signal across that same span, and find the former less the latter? -0.10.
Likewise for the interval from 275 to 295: -0.01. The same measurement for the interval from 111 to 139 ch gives -0.03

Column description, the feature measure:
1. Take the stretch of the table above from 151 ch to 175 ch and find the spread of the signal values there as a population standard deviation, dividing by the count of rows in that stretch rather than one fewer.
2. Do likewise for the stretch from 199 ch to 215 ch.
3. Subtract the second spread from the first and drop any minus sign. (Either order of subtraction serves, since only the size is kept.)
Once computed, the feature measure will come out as 0.37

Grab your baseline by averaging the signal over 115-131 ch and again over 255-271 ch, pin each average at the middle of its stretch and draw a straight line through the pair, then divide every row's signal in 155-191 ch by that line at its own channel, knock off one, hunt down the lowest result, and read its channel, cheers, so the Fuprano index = 181.0 ch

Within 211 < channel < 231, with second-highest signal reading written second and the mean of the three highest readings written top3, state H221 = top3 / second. 1.00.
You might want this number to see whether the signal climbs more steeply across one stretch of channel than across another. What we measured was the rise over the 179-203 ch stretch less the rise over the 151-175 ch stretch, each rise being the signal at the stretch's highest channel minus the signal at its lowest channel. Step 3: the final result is 0.00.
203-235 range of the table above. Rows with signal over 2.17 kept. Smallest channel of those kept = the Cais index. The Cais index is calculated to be 205.0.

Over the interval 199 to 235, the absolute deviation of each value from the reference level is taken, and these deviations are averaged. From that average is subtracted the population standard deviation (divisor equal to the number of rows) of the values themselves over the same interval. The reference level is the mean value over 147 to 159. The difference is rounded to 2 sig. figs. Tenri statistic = 0.46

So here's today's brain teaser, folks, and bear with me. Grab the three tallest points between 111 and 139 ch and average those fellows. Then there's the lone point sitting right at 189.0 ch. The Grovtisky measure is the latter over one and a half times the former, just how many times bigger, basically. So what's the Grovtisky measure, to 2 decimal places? 0.63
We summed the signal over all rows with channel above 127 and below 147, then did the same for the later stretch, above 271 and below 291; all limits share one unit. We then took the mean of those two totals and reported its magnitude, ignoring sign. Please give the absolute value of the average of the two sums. 12.0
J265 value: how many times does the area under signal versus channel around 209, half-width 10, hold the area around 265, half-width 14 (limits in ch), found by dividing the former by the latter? 0.6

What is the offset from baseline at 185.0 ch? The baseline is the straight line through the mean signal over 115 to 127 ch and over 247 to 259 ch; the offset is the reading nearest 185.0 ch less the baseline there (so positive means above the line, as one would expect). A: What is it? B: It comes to 0.1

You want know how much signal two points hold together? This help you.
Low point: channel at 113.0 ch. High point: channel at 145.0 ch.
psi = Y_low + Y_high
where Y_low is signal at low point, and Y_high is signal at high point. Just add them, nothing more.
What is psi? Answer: 5.33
